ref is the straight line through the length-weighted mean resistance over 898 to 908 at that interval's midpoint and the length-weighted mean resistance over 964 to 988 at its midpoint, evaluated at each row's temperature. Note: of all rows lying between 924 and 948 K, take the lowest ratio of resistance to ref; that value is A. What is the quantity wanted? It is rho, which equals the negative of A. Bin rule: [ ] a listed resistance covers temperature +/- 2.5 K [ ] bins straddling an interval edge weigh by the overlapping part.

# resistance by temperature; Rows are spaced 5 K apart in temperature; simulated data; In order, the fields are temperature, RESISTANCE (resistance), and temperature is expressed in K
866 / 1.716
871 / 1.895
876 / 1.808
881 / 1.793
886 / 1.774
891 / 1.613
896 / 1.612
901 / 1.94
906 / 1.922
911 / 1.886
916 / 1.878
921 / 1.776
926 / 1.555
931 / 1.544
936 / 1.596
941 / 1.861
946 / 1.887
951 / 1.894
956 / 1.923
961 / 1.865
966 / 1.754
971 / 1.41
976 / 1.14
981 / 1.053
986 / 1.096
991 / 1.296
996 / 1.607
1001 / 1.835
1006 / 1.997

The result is -0.91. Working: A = 0.91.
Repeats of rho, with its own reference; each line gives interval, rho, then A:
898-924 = -1.00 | 1.00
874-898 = -0.80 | 0.80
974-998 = -0.85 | 0.85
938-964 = -1.17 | 1.17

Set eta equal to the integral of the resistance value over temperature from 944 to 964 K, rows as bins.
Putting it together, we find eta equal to 37.8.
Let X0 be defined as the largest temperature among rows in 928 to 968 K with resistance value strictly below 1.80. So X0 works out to 966 K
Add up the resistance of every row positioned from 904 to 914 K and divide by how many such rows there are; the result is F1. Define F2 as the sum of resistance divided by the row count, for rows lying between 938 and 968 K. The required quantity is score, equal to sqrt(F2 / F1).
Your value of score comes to 0.99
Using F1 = 1.90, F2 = 1.86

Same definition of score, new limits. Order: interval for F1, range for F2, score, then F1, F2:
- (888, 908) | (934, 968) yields 1.02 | 1.77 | 1.83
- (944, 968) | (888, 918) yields 0.98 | 1.86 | 1.81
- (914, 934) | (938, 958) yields 1.06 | 1.69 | 1.89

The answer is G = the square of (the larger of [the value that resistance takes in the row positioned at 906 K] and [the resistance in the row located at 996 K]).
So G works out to 3.69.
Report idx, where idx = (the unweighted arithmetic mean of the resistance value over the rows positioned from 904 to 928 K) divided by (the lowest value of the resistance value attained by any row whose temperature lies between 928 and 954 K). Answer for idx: 1.17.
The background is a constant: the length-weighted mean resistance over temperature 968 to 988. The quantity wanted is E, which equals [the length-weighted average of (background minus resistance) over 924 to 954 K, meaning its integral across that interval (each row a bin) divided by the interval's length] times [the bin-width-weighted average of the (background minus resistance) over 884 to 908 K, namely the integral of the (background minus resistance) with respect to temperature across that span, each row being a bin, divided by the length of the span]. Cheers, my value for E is 0.311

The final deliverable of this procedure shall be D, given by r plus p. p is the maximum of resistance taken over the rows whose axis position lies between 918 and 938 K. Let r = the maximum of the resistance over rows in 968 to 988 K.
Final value 3.19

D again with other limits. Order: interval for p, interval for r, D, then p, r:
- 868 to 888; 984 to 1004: 3.73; 1.895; 1.835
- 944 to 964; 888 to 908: 3.86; 1.923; 1.94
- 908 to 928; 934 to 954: 3.78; 1.886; 1.894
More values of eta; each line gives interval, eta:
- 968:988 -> 23.8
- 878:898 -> 34.1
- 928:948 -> 34.3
